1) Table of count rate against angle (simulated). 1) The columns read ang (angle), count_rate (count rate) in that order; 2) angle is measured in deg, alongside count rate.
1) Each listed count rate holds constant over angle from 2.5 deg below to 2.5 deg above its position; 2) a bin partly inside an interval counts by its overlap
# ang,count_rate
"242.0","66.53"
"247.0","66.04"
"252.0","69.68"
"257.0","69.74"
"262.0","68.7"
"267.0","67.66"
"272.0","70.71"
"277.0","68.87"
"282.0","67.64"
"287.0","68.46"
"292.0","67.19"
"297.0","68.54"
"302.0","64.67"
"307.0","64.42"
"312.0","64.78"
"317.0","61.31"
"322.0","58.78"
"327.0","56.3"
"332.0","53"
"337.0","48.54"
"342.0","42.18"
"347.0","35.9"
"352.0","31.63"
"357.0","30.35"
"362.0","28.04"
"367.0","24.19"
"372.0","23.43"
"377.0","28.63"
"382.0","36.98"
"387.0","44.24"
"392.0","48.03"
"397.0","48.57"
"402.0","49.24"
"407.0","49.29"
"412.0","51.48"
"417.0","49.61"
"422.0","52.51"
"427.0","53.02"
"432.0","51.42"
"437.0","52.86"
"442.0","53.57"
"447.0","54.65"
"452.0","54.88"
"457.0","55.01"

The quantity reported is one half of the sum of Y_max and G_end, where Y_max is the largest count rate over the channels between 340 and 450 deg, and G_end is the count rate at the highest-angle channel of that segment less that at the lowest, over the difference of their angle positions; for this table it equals 27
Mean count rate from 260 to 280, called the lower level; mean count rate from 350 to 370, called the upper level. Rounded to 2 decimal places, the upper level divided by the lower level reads 0.41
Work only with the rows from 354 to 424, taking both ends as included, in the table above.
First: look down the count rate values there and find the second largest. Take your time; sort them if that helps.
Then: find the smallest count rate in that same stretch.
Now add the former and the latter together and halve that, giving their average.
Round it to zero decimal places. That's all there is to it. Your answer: 37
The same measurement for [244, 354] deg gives 51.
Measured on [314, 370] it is 41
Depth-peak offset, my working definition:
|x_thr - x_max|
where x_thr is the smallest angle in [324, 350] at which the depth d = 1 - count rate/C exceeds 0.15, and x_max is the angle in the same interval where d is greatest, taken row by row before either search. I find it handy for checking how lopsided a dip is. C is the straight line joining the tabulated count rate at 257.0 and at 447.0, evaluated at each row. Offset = 15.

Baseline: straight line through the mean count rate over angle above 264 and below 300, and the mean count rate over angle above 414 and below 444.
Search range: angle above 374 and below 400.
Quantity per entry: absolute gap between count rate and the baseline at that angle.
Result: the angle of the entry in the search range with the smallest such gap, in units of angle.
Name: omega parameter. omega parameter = 397.0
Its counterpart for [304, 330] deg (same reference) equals 312.0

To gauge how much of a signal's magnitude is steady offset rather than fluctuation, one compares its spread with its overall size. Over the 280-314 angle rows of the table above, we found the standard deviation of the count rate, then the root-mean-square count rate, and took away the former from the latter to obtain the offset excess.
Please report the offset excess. 65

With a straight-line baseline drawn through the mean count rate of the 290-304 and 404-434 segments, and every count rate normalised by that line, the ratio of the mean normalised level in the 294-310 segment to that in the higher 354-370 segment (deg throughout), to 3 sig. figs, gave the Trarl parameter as 2.12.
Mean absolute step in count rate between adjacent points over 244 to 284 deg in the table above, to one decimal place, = 1.7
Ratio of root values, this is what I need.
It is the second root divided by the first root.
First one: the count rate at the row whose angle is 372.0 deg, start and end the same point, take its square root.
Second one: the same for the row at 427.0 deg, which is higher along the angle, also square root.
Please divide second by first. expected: 1.5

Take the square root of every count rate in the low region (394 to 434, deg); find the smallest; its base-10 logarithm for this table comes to 0.84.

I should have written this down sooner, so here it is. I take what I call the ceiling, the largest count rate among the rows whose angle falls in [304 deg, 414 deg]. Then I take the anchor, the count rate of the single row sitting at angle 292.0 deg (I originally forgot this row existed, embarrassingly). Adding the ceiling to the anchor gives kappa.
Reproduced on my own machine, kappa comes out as 132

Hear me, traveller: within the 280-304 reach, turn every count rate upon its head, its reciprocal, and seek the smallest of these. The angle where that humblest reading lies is 297.0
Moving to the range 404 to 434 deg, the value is 427.0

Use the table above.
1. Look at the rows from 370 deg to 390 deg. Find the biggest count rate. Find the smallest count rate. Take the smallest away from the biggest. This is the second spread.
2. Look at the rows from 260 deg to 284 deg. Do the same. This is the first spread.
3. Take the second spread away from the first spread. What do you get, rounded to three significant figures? -17.7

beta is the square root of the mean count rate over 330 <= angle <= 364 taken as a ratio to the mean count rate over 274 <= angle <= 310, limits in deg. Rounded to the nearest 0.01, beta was 0.76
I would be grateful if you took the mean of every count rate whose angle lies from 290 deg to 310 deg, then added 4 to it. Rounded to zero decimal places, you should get 70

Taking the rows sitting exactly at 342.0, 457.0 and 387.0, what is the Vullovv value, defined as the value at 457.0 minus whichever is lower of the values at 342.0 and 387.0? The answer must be 13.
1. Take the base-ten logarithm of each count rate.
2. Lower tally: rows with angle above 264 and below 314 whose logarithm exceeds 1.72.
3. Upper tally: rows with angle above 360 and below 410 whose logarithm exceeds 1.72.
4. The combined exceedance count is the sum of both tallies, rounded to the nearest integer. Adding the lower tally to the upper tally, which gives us 10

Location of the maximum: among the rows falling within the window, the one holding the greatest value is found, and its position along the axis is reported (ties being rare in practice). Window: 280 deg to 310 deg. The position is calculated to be 297.0 deg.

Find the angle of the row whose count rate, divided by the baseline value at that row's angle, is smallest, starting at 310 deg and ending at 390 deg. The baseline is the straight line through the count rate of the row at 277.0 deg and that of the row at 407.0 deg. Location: 372.0 deg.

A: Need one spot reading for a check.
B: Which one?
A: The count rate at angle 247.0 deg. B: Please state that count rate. 66.04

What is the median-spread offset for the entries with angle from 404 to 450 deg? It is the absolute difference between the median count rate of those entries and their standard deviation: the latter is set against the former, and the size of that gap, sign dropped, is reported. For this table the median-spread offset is 51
